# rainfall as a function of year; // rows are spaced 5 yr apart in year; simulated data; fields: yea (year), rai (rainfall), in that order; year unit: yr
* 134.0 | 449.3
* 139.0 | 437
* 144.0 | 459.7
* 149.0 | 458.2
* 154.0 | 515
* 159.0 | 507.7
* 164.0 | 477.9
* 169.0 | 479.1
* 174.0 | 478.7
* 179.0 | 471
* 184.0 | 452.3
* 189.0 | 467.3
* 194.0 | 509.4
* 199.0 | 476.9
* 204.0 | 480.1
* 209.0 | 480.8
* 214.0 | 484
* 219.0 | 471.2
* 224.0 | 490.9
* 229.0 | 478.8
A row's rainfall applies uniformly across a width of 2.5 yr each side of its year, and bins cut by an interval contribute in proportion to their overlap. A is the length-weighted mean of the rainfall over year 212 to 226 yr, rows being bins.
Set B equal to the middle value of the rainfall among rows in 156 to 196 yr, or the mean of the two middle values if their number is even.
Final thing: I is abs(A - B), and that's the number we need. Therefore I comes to 3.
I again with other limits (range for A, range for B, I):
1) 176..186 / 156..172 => 16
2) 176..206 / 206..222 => 5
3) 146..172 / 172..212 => 9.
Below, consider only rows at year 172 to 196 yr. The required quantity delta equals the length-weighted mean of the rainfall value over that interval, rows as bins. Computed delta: 475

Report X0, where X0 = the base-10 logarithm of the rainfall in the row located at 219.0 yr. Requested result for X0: 2.67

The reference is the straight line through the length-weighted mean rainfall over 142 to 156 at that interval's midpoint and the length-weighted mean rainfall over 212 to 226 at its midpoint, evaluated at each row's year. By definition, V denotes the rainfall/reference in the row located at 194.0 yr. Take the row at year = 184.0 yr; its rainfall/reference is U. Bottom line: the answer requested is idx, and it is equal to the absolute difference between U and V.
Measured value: 0.12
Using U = 0.94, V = 1.06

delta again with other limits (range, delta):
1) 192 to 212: 486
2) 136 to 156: 466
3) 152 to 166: 500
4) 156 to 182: 483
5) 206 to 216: 482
